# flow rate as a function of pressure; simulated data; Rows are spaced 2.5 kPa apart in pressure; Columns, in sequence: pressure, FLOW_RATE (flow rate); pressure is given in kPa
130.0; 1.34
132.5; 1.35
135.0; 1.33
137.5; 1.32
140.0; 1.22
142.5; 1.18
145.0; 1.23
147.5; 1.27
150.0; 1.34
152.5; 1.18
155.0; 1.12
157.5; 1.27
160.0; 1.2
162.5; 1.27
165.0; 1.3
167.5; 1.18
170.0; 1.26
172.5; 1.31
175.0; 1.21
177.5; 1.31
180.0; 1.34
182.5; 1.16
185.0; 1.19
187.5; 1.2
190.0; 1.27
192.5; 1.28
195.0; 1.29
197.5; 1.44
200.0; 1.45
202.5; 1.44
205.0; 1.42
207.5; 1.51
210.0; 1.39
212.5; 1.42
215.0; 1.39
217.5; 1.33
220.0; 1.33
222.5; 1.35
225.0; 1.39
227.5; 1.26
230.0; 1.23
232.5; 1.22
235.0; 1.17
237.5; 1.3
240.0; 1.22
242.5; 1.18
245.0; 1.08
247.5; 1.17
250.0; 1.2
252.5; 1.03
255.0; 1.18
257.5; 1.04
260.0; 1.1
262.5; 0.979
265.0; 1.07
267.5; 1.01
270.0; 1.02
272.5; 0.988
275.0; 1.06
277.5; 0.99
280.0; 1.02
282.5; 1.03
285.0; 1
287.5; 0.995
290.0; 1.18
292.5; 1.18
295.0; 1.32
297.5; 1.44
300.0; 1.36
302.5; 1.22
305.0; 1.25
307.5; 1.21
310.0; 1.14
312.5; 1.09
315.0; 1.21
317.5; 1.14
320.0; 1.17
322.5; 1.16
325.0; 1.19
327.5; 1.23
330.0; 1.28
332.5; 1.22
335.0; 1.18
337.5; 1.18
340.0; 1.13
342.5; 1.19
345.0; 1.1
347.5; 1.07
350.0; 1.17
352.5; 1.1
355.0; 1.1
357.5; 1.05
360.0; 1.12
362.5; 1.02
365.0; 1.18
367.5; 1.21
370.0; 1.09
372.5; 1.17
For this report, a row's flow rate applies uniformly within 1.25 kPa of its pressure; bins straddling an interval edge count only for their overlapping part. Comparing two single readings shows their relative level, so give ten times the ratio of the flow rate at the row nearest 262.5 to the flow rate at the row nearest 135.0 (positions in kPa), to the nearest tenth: 7.4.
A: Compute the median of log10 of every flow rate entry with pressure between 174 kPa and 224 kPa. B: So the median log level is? 0.125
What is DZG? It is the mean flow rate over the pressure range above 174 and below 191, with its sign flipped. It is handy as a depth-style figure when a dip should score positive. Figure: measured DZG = -1.24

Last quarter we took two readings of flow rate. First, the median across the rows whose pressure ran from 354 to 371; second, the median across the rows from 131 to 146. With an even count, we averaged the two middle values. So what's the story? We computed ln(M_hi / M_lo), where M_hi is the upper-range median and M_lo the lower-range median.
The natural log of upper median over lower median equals -0.15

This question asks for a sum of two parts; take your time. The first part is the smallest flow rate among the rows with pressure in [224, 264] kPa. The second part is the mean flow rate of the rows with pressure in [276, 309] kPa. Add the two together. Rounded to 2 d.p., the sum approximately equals 2.15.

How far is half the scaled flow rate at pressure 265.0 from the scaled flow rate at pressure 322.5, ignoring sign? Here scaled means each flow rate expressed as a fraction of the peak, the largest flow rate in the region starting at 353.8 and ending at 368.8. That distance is 0.52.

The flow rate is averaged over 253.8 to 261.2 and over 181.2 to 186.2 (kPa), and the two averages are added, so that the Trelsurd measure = 2.28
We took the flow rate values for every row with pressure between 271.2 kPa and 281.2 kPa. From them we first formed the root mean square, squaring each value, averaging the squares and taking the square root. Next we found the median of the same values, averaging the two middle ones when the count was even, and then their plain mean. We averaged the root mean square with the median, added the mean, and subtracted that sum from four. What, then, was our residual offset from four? 2.0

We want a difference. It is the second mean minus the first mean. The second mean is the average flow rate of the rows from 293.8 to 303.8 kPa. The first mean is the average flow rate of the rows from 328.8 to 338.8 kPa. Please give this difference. 0.12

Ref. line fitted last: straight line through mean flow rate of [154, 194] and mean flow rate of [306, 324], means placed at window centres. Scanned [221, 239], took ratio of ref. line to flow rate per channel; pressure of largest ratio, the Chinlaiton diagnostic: 235.0 kPa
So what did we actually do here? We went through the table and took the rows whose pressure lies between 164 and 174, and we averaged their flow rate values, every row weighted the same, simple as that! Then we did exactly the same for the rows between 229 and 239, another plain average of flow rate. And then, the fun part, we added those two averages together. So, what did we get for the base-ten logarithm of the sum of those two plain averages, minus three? -2.60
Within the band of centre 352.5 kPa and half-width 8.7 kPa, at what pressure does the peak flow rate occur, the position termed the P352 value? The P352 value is 350.0 kPa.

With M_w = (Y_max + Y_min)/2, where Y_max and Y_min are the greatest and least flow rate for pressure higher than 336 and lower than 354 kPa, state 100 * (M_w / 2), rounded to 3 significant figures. 56.5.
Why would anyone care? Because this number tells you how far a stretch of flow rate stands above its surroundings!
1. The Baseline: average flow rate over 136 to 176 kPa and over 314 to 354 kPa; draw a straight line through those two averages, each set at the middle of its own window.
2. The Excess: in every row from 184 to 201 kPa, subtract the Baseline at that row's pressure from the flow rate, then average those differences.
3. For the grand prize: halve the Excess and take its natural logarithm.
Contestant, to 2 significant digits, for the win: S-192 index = -3.3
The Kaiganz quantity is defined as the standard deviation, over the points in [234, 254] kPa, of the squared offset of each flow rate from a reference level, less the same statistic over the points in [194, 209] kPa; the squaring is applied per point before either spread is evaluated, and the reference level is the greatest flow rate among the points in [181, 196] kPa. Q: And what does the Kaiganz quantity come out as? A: 0.007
